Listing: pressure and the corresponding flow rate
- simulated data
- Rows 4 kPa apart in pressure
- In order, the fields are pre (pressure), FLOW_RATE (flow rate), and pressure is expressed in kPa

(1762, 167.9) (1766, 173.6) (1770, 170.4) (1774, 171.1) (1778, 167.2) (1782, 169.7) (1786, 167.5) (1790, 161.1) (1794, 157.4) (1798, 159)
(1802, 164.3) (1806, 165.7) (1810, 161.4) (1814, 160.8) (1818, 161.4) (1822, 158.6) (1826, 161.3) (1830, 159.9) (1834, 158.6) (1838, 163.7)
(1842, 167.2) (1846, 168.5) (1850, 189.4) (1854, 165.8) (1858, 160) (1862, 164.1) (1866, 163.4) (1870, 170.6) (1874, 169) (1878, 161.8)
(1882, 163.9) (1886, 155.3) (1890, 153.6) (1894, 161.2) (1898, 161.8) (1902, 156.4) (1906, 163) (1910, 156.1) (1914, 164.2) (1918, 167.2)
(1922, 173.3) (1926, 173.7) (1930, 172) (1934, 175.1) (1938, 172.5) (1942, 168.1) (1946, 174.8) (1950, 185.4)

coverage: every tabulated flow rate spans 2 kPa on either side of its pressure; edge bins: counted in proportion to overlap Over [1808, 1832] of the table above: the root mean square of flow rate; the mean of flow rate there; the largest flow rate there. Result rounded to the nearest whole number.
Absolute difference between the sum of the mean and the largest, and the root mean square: 161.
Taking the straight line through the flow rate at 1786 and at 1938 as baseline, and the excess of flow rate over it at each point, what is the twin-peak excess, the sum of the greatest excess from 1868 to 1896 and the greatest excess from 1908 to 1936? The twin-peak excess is 3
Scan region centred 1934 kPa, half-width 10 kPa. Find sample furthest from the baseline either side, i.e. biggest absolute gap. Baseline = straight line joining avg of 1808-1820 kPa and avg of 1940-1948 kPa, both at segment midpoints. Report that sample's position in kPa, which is 1934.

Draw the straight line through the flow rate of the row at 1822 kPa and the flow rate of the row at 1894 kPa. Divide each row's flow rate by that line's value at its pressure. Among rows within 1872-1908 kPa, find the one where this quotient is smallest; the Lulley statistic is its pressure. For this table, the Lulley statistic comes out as 1890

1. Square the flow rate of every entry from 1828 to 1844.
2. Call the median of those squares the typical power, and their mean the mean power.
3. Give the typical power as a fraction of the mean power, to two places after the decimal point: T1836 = 0.99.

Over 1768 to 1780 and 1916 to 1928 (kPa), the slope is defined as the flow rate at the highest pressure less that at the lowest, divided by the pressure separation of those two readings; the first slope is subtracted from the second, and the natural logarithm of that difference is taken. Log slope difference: 0.2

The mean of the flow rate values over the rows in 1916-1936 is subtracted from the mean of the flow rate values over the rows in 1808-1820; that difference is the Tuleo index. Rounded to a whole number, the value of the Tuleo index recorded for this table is -11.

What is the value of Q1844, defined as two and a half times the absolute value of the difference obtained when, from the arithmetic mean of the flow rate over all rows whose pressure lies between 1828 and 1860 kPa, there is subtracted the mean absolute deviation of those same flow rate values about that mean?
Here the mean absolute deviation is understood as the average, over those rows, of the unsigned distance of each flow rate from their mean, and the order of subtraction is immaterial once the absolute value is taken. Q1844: 401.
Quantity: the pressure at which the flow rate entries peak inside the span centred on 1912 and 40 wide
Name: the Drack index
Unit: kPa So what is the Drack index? 1926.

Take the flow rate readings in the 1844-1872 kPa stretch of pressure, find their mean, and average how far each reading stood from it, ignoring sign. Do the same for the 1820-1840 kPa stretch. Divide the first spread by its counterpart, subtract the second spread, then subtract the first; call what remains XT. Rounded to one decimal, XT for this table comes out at -4.2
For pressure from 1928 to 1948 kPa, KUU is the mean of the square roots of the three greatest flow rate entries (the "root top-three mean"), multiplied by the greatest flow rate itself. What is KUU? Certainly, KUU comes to 2311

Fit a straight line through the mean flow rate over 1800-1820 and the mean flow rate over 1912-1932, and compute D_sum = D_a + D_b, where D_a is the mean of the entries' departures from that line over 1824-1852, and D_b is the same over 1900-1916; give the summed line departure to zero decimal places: -7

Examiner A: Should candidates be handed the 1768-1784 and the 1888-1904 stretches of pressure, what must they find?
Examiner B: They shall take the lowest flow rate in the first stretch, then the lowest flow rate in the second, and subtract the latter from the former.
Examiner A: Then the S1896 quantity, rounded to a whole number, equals 14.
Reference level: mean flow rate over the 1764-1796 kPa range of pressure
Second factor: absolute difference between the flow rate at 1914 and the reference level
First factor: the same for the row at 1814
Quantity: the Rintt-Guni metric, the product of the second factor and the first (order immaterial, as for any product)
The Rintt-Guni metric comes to 20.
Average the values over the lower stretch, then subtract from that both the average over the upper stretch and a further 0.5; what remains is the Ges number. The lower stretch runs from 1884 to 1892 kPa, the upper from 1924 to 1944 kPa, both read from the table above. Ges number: -18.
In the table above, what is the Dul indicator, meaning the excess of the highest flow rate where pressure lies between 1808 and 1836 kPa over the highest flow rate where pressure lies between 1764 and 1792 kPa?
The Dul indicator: -12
